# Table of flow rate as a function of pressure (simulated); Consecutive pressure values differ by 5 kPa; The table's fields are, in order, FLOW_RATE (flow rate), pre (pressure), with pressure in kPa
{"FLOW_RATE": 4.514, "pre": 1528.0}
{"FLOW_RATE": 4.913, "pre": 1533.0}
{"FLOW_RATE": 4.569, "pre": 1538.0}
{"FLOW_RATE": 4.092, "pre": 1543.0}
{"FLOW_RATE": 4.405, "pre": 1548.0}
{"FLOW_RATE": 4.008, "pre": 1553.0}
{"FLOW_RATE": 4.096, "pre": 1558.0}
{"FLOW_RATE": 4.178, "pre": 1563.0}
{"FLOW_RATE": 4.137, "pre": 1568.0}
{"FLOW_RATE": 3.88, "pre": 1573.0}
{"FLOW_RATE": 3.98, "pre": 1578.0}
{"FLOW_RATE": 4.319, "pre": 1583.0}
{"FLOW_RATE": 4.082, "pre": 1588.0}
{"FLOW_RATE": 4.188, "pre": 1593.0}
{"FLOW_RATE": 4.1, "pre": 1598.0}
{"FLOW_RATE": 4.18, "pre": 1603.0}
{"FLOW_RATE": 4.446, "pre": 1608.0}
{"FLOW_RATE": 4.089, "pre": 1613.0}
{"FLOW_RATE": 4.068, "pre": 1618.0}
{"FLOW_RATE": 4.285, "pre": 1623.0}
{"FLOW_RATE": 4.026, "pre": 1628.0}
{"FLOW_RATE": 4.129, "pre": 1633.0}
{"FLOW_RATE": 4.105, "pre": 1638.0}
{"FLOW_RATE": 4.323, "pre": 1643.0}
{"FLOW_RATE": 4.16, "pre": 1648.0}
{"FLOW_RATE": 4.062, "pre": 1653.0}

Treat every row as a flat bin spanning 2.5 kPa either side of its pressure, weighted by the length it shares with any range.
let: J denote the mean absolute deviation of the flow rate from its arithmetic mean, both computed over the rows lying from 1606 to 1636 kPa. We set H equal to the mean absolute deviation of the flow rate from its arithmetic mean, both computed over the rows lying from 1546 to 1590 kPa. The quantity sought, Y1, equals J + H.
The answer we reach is 0.25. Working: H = 0.12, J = 0.128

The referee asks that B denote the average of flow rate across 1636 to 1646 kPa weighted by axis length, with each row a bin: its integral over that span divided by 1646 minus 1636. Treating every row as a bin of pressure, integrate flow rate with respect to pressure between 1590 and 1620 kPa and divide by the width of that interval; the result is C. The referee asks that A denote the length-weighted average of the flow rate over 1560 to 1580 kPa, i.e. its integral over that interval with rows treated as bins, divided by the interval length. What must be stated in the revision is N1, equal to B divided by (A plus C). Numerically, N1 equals 0.513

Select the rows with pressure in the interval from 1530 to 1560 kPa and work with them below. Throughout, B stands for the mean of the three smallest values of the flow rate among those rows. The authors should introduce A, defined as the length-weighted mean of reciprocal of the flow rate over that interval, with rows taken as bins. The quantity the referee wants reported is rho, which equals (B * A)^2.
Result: 0.881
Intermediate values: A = 0.231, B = 4.07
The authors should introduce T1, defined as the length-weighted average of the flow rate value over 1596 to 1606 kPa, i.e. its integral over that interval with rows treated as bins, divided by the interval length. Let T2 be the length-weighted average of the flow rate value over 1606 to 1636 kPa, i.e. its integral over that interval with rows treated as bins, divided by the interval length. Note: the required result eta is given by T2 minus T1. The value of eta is 0.011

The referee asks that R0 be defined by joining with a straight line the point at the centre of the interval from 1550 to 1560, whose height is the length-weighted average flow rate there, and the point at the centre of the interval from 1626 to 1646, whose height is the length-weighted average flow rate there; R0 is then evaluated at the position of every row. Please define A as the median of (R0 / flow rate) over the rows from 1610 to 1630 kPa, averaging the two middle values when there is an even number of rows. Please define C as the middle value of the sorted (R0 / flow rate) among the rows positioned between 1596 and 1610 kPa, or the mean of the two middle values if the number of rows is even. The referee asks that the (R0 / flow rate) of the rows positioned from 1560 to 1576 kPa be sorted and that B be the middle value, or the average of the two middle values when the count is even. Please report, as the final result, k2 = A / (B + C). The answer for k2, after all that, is 0.514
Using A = 1.01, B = 0.986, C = 0.985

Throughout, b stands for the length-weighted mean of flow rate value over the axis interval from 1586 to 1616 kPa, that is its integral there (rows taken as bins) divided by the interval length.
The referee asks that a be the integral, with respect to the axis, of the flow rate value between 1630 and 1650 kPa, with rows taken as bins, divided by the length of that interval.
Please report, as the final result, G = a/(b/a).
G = 4.2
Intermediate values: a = 4.18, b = 4.18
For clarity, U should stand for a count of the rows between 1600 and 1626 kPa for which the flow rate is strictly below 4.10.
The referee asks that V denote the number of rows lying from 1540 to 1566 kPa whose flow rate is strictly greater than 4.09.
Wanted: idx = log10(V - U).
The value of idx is 0.3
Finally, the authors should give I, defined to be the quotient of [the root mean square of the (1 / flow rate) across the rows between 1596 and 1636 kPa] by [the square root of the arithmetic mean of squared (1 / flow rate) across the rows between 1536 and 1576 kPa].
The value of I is 0.999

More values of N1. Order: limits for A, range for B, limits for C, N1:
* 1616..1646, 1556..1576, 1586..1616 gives 0.488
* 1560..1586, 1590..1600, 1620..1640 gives 0.503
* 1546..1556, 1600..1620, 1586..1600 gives 0.505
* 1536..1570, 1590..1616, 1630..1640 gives 0.504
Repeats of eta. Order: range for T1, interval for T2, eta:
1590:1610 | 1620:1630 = -0.062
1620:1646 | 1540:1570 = -0.011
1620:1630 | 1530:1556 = 0.236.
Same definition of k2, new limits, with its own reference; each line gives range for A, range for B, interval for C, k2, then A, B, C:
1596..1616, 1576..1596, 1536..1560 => 0.501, 0.99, 0.992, 0.991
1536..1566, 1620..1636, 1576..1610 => 0.494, 0.98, 1.004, 0.985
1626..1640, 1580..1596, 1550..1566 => 0.512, 1.01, 0.980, 0.994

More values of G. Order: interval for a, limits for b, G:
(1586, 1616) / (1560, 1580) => 4.3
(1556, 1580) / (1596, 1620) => 3.9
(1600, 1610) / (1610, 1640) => 4.5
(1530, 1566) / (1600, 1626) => 4.4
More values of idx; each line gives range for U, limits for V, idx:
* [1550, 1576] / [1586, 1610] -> 0.0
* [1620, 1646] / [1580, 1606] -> 0.5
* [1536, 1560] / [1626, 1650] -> 0.0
